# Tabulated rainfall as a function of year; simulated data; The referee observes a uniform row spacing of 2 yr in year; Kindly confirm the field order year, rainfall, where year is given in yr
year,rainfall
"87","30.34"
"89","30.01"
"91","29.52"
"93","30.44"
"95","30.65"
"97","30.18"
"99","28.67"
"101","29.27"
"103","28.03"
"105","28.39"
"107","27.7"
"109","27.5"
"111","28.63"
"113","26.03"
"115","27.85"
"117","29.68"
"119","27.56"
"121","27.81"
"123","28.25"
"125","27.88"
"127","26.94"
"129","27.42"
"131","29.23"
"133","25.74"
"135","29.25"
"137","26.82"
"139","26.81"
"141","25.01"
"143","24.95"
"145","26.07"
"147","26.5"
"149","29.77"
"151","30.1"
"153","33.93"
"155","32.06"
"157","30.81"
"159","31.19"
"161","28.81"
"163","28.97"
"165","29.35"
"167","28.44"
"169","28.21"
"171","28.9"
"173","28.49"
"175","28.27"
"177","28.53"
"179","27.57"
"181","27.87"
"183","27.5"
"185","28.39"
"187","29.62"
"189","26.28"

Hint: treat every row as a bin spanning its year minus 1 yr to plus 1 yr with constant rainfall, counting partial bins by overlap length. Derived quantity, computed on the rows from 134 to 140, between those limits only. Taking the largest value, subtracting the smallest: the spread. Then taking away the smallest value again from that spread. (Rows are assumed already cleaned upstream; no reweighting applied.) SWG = -24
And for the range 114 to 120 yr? -25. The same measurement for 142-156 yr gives -16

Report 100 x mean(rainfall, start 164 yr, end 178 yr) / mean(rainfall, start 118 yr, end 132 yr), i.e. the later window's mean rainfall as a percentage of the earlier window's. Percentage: 103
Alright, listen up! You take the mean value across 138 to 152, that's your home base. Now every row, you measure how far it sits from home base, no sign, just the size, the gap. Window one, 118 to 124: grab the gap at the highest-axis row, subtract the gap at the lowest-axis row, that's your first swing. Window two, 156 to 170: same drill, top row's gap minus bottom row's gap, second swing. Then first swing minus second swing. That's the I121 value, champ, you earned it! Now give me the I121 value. 3.3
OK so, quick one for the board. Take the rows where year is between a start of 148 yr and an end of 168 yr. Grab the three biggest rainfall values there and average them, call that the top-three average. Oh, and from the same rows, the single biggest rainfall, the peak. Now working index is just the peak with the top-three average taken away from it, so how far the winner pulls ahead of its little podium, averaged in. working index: 1.5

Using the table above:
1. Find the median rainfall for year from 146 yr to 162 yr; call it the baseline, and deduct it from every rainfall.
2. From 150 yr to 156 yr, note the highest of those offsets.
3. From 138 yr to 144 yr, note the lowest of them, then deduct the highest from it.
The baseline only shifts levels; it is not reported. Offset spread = -9.0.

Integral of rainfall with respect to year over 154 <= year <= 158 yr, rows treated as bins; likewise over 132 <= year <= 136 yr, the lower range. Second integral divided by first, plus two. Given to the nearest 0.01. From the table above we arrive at 2.87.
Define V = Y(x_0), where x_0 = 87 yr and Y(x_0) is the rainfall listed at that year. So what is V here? 30.34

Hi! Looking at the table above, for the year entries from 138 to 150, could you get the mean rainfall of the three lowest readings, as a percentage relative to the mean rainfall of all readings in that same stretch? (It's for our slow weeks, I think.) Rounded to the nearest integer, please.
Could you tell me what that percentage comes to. 96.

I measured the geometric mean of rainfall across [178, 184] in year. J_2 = 27.6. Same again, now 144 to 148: 26.3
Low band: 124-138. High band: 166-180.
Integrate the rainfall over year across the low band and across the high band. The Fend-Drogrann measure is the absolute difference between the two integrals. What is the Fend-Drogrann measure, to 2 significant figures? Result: 10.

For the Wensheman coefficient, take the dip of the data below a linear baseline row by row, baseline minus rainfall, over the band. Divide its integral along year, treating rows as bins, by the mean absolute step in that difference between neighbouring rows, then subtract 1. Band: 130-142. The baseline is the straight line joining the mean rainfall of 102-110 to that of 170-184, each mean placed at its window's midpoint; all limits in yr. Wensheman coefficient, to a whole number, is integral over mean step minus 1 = 4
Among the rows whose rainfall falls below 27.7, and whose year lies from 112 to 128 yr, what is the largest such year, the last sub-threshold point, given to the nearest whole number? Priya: 127 yr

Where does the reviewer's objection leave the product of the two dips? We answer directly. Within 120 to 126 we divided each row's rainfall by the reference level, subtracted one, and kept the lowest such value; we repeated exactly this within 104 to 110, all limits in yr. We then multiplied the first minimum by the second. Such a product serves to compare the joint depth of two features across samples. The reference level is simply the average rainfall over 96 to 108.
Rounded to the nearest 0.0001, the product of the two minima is 0.0013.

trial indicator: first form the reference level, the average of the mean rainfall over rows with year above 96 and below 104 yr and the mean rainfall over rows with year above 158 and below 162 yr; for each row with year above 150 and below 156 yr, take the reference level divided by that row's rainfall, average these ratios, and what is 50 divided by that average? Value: 54.1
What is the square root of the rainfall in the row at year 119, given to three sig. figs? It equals 5.25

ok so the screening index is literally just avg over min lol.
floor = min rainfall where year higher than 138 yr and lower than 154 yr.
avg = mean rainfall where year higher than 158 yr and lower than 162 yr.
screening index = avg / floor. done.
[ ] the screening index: 1.20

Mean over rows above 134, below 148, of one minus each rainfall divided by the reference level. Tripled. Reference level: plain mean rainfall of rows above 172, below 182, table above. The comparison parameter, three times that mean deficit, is 0.18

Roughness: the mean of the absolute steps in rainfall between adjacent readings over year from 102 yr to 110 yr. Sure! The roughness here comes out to 0.42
